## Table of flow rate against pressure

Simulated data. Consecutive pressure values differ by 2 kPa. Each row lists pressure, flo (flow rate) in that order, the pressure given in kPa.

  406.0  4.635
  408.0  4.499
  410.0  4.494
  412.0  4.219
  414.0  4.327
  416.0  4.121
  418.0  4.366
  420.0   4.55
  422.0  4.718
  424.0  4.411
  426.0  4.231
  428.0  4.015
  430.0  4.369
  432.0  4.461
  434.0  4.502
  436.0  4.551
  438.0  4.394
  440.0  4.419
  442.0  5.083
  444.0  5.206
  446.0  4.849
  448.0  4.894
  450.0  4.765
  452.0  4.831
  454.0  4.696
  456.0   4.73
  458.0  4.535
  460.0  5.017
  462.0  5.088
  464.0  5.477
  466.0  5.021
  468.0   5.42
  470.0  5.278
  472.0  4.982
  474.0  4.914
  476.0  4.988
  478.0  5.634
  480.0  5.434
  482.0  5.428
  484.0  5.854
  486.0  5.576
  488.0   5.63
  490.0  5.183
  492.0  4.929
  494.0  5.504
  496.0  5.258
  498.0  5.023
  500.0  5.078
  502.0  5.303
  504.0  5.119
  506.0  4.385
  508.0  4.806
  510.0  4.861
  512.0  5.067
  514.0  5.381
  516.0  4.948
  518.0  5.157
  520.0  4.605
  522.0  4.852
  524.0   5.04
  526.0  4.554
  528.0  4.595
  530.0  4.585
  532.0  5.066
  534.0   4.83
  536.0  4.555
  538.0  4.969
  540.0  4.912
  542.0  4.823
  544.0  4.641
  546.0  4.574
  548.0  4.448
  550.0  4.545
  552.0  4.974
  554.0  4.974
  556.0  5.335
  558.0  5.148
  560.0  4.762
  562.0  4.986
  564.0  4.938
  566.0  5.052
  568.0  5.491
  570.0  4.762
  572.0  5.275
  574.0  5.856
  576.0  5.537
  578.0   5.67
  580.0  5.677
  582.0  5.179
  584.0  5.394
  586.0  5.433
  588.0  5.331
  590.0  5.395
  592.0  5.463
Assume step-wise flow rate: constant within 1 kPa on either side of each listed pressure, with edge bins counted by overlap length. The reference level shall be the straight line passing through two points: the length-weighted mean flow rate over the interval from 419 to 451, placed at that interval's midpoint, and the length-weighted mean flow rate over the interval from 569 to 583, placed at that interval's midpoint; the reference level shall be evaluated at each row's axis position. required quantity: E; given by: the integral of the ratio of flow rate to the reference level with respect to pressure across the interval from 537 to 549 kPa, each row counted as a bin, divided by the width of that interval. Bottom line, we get 0.90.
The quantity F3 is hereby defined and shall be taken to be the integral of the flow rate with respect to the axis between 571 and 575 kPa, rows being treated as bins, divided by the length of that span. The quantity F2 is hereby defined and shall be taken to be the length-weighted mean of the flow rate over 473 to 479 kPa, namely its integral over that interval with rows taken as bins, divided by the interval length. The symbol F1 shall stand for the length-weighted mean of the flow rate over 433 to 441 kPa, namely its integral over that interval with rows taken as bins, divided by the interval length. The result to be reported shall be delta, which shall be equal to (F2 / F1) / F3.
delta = 0.208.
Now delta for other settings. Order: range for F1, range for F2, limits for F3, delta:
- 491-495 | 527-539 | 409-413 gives 0.210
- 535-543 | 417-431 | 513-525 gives 0.182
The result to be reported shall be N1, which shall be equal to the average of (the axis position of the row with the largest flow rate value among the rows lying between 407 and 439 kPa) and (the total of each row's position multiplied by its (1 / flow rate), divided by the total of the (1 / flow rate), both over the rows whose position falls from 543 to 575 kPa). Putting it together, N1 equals 490.3 kPa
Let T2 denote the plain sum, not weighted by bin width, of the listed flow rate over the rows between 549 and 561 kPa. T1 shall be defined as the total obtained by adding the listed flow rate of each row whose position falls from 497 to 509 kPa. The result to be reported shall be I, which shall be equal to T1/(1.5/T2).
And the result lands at 589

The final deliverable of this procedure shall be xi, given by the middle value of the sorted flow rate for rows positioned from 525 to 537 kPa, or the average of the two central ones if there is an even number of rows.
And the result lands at 4.59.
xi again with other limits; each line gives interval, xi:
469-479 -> 4.99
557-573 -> 5.02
